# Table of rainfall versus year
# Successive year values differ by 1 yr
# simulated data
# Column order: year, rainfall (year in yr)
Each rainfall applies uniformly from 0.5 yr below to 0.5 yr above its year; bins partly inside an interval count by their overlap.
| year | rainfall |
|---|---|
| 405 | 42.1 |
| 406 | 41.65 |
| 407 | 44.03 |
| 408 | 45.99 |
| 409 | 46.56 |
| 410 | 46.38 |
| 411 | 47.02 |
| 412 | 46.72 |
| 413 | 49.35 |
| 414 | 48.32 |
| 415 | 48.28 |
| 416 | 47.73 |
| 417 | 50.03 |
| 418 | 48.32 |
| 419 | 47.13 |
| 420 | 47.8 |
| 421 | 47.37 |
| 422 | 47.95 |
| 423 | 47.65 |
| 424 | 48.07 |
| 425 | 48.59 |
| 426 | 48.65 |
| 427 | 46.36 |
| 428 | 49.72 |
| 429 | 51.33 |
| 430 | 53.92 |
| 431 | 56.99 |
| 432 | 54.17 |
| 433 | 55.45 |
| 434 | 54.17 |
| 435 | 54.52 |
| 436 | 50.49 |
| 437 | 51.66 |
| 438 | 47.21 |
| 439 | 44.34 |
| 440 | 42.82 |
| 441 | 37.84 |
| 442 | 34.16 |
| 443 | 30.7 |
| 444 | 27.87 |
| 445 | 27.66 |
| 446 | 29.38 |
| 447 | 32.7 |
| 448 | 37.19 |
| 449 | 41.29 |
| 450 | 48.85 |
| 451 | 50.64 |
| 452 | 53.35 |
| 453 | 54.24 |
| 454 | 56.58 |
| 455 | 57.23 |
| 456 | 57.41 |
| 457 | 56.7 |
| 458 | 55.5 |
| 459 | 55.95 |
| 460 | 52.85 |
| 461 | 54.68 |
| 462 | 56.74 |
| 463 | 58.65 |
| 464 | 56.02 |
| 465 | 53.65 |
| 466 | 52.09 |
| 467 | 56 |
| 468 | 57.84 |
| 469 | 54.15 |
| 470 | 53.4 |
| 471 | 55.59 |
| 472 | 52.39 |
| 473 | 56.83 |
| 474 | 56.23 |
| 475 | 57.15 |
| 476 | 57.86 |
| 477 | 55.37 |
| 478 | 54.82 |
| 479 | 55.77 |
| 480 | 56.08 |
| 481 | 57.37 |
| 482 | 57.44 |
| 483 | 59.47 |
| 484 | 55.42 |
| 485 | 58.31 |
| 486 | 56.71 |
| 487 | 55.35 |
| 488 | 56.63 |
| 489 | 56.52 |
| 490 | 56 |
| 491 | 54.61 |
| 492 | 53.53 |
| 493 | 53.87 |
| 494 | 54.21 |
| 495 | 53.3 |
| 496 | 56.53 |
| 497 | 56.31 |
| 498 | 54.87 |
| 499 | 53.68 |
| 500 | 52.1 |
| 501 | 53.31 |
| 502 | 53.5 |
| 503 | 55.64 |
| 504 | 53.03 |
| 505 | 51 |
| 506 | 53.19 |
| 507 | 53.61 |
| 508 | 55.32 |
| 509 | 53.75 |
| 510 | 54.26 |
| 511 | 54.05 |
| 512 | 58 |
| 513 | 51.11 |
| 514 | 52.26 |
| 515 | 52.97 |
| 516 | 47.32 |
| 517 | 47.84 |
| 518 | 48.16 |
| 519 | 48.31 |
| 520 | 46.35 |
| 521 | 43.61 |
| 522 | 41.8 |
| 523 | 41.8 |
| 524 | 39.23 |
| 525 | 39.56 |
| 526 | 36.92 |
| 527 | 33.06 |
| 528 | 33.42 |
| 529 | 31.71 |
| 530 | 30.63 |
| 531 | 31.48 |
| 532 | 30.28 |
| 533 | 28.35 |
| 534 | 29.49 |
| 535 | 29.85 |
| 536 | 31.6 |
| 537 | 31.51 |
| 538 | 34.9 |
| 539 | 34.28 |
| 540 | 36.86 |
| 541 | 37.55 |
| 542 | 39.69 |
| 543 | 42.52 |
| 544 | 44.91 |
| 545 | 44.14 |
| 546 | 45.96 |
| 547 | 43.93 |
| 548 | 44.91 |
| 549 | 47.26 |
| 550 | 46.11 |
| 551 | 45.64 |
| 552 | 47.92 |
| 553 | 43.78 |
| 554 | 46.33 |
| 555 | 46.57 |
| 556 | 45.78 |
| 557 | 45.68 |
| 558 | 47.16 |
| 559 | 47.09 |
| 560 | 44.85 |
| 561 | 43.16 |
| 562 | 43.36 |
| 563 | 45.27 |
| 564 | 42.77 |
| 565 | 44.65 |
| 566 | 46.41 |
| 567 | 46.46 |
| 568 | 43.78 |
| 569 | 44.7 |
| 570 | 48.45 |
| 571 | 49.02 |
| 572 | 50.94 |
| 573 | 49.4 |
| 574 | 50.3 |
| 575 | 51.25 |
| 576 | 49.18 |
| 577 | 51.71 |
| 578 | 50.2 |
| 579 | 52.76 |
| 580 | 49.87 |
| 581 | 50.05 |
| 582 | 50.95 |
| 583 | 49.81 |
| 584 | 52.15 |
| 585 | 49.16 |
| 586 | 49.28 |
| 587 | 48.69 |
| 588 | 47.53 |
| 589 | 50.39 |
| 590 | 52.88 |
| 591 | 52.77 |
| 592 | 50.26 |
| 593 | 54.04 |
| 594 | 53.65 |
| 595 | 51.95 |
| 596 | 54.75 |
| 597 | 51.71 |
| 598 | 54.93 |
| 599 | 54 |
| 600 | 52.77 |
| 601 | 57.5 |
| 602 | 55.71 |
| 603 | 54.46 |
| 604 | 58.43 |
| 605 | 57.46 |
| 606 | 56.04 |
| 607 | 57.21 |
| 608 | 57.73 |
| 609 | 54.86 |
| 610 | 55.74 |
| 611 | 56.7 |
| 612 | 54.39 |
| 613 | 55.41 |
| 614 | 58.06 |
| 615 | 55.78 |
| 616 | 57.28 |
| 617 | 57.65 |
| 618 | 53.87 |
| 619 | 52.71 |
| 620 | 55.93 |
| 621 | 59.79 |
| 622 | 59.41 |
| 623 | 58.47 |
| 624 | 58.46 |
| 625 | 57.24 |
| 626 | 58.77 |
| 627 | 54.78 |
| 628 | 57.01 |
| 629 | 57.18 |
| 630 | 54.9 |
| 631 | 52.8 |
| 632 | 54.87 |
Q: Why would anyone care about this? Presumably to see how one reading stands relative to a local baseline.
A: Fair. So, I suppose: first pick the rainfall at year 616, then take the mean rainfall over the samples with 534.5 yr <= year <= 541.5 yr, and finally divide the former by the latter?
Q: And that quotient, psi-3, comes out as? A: 1.7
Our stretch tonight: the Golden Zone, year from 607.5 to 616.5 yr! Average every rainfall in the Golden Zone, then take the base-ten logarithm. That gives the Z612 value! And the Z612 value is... 1.75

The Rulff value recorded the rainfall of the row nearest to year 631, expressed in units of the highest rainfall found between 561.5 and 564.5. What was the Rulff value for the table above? 1.17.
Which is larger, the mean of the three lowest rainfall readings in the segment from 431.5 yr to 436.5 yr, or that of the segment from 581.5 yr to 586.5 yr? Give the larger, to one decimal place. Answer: 52.9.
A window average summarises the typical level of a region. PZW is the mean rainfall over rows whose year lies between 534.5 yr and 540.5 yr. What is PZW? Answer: 33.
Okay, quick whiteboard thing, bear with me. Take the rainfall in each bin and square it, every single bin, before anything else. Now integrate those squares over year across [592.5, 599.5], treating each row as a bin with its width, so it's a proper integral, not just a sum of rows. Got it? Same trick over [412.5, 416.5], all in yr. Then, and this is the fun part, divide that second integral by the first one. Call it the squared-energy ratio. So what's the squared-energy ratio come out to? 0.5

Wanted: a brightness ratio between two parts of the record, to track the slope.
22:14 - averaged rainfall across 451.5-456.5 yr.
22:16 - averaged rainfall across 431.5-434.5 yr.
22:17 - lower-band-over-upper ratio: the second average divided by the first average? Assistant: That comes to 0.98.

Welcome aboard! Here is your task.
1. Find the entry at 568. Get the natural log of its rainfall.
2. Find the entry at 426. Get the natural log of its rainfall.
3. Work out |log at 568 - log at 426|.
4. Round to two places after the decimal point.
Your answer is 0.11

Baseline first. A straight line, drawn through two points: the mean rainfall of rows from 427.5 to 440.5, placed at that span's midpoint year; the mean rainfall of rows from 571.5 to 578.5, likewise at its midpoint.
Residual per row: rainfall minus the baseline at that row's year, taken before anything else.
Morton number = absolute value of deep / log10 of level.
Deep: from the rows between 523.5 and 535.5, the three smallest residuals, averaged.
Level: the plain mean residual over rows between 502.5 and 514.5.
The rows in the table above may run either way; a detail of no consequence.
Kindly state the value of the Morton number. 46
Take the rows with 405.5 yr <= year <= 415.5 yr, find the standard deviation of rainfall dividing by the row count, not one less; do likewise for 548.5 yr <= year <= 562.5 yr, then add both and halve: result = 1.78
